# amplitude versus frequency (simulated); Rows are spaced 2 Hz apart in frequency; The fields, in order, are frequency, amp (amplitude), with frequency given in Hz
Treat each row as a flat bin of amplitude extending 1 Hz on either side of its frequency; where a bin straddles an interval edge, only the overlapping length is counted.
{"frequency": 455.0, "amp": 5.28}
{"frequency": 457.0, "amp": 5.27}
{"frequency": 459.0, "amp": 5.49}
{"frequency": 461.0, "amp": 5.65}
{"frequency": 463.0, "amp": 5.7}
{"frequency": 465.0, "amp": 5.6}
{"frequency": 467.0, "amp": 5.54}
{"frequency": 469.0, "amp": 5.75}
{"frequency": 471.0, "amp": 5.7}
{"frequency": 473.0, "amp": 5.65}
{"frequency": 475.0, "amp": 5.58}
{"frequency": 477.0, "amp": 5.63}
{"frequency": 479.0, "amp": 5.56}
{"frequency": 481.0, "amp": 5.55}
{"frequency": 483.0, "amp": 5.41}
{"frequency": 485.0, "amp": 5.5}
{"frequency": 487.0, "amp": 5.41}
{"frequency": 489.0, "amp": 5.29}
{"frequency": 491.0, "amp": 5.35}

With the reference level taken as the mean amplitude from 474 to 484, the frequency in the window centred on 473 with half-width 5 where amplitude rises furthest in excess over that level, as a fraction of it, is 469.0 Hz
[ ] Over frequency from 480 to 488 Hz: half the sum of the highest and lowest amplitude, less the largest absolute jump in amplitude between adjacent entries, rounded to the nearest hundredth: 5.34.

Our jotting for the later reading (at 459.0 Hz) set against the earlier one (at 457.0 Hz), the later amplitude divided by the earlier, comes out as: 1.04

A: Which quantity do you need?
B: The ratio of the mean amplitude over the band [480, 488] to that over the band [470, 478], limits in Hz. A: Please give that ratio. 0.969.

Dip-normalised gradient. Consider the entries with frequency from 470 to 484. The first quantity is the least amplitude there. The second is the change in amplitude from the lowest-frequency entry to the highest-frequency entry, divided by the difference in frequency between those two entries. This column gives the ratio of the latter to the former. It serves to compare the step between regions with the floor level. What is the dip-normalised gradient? -0.0045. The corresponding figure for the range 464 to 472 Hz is 0.0030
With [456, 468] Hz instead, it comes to 0.0051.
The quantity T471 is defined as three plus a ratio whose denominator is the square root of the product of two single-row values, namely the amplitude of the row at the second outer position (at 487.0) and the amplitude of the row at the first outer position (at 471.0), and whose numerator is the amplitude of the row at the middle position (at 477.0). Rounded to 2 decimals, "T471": 4.01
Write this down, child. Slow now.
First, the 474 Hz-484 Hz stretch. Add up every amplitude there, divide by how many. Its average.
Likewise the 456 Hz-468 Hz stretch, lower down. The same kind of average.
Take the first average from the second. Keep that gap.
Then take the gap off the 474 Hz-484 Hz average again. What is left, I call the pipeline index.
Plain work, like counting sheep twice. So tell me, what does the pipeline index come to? 5.55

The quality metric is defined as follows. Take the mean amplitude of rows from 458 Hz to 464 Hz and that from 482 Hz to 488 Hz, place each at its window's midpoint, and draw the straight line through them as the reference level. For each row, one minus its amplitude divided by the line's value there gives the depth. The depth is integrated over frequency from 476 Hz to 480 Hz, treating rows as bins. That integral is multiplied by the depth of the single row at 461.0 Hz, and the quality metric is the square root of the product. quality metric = 0.022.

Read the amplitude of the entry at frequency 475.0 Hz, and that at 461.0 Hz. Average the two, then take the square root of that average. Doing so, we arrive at 2.37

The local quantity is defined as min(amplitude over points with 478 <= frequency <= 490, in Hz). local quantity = 5.29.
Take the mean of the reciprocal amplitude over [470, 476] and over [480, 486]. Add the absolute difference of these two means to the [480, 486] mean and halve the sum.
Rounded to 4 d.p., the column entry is 0.0937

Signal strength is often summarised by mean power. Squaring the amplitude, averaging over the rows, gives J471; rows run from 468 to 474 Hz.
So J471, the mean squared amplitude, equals 32.5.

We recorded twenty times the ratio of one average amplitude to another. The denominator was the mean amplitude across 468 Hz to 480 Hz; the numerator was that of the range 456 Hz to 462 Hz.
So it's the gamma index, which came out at 19.4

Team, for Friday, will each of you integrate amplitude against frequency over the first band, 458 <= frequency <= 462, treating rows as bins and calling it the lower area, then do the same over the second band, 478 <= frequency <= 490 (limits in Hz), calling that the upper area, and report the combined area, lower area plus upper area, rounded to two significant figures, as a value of 88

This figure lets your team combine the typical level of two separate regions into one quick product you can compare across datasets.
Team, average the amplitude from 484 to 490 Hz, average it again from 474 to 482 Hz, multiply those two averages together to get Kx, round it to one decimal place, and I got 30.1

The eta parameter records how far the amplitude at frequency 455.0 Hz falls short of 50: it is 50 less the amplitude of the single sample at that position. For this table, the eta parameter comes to 44.7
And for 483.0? 44.6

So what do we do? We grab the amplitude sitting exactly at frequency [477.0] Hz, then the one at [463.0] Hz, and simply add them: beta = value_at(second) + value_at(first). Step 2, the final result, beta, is 11.3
